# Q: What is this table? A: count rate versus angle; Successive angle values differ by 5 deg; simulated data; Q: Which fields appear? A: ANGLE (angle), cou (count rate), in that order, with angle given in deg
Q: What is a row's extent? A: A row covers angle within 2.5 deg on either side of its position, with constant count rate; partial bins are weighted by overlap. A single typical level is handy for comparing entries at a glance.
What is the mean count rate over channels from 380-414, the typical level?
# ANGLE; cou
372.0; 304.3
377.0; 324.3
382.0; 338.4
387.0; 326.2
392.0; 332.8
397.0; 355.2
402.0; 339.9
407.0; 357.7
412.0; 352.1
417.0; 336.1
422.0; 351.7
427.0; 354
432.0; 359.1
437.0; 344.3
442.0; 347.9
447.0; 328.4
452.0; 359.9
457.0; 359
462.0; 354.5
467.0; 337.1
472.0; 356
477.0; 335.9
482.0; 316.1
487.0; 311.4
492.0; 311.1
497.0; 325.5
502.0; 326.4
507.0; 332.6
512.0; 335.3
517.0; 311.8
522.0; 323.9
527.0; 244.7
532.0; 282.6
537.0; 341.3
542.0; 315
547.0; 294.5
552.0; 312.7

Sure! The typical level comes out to 343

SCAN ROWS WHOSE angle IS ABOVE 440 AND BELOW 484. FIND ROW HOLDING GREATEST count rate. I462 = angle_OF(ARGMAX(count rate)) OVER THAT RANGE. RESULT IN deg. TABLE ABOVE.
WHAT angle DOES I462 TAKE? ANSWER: 452.0 deg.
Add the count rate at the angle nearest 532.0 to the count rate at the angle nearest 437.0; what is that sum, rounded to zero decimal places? 627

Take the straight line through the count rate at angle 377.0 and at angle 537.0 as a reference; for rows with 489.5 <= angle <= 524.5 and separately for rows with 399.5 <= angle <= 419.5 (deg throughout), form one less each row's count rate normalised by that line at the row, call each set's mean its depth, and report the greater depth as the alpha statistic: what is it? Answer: 0.04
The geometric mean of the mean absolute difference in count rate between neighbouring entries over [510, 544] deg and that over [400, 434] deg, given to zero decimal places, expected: 20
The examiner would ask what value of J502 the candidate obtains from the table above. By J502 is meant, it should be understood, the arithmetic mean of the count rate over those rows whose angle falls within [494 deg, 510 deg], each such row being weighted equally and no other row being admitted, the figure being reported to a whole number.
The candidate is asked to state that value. 328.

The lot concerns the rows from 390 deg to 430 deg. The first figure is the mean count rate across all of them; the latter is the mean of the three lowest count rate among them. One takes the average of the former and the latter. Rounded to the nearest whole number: 342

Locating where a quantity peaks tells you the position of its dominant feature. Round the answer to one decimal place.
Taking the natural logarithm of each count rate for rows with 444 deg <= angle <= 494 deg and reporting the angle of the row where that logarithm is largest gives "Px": 452.0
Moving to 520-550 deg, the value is 537.0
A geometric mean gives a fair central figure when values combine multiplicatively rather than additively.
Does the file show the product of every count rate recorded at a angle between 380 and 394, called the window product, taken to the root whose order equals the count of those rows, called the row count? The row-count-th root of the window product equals 332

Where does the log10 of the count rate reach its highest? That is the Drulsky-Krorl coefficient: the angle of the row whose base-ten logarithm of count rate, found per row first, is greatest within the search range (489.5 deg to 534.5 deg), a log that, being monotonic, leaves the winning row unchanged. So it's 512.0 deg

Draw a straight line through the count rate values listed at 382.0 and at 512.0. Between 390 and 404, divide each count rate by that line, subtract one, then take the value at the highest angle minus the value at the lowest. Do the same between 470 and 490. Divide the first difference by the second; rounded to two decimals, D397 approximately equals -0.16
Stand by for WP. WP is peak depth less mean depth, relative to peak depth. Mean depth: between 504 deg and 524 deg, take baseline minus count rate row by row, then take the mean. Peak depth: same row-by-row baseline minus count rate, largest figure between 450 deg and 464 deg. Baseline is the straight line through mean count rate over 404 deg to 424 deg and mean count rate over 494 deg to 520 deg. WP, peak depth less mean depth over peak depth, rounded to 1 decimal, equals 0.9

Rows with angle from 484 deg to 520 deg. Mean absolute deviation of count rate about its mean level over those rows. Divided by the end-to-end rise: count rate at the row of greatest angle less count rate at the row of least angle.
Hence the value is 22.7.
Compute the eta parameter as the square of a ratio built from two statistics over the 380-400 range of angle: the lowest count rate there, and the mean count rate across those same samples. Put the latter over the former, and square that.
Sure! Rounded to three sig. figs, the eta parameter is 1.07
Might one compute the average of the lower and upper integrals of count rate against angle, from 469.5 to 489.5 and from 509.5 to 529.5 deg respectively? 6338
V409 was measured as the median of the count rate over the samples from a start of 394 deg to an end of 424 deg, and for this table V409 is 352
